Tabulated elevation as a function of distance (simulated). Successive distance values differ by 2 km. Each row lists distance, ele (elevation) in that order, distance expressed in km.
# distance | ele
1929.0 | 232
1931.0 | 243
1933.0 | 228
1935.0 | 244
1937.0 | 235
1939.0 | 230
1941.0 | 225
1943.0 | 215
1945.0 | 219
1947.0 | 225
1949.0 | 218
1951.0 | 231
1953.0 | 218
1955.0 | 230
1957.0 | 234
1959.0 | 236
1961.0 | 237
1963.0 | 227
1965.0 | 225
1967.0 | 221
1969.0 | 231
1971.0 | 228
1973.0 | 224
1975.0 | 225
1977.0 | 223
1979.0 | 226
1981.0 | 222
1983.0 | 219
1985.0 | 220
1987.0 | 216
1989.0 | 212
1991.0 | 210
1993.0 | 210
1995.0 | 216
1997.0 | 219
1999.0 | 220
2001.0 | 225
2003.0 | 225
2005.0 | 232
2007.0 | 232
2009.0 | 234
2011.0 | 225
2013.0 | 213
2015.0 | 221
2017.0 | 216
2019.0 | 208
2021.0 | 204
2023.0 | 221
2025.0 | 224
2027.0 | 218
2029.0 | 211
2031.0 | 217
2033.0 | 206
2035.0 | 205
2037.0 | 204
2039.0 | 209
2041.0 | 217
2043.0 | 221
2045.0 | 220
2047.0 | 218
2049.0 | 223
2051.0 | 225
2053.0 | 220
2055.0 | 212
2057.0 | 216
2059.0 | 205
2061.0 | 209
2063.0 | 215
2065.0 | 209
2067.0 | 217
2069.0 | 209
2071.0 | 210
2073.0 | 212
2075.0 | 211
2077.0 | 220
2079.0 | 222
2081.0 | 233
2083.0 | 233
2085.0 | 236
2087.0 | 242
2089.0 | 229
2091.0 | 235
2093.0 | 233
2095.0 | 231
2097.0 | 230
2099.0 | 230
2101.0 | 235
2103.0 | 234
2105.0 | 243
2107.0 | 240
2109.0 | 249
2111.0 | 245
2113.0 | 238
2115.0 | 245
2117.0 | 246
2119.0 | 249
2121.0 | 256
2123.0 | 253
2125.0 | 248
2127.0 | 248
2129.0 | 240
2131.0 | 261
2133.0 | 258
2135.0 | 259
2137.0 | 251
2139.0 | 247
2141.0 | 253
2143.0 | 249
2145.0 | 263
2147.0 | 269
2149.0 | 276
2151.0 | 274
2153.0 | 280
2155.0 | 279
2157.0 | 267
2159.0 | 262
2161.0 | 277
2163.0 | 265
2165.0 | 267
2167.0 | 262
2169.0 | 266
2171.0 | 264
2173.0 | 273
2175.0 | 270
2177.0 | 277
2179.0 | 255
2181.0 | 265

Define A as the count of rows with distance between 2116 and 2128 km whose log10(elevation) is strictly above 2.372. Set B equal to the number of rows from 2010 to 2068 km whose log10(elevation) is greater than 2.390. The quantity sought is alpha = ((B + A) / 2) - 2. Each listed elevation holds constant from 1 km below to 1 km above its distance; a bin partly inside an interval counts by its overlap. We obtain 1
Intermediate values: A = 6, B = 0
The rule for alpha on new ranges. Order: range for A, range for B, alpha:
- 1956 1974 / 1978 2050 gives -1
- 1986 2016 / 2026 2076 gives -2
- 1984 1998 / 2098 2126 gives 1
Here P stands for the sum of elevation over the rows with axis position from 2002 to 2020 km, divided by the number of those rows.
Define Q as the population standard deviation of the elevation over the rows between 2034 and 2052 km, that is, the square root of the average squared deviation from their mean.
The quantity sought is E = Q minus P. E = -216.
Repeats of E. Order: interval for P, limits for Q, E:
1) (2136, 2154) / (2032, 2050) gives -255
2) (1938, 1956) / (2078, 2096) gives -218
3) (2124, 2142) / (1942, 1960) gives -244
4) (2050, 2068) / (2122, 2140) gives -208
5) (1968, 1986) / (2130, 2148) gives -217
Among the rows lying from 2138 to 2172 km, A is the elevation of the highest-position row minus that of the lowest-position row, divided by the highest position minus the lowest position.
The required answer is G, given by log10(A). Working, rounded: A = 0.53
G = -0.3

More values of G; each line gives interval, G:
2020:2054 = -0.3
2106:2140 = -0.7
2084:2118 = -0.5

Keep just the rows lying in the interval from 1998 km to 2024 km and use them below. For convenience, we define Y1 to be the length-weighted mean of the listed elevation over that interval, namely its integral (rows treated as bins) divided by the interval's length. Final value 221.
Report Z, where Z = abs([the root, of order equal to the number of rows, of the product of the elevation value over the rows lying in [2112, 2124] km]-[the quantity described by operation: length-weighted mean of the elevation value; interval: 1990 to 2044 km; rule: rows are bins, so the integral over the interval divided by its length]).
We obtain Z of 31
